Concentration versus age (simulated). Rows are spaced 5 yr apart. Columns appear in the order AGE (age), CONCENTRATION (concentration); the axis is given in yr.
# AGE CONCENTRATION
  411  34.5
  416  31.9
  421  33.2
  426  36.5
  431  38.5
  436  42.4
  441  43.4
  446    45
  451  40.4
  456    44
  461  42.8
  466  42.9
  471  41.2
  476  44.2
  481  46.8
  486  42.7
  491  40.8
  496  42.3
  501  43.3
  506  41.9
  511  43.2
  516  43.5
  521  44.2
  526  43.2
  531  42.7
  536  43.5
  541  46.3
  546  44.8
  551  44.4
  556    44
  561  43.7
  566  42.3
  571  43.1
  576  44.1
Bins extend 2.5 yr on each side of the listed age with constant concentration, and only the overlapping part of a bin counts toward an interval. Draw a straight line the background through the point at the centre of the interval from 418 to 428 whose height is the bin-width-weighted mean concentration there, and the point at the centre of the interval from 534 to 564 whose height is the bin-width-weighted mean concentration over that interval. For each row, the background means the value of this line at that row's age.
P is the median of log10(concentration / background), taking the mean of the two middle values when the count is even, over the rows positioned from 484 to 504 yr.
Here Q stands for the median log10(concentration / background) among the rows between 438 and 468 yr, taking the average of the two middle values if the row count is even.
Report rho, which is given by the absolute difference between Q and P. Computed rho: 0.041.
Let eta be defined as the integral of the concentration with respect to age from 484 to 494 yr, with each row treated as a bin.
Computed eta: 417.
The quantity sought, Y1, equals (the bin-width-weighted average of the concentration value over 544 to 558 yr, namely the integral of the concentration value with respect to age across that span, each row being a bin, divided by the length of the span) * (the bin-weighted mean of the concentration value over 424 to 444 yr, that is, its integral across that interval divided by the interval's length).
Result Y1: 1794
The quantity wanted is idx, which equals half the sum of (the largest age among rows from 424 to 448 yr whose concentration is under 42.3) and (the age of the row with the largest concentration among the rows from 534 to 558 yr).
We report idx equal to 486.0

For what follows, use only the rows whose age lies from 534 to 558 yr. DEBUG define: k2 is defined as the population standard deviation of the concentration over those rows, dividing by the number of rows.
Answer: 1.0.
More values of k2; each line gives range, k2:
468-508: 1.8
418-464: 3.7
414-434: 2.6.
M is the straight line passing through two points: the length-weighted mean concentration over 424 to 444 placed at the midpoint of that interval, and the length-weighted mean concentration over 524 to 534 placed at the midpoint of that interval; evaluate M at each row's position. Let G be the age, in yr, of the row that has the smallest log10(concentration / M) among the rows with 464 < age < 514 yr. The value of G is 491 yr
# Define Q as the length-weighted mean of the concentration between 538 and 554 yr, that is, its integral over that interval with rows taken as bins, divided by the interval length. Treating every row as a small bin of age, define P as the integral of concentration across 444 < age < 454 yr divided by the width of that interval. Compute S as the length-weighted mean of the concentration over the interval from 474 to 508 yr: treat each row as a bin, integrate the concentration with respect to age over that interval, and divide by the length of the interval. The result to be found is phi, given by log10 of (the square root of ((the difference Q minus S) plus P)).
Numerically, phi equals 0.825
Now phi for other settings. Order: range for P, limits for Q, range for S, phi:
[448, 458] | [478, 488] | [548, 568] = 0.819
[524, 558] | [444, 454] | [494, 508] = 0.823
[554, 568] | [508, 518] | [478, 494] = 0.818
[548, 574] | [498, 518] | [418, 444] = 0.839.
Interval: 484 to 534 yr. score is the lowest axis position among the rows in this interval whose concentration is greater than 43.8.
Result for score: 521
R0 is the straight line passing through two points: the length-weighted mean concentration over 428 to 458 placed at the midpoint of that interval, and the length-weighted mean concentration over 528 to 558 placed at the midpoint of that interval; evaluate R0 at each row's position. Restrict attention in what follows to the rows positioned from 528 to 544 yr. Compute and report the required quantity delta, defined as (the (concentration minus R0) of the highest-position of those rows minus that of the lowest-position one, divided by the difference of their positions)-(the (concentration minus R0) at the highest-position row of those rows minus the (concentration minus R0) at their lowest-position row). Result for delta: -3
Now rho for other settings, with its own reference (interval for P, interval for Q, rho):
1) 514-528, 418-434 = 0.003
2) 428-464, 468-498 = 0.041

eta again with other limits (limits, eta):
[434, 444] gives 430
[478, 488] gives 448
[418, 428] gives 346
